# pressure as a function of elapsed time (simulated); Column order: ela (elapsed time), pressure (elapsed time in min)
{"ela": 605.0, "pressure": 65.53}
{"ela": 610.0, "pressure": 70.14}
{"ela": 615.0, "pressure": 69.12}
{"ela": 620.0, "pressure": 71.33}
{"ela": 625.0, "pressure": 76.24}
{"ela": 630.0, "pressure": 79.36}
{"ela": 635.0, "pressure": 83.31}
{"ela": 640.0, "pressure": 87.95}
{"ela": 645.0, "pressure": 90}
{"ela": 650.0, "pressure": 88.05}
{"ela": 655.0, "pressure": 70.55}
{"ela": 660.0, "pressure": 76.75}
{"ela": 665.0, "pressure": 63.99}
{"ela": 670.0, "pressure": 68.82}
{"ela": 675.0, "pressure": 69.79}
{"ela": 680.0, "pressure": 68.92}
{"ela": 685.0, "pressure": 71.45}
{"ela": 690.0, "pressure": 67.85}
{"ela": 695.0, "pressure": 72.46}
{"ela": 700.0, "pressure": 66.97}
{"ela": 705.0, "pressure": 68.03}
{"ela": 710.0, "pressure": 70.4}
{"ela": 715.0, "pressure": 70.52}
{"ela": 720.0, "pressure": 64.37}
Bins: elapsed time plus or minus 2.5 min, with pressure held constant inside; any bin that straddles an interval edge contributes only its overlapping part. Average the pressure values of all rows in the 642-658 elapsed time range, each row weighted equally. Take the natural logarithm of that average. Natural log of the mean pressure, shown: 4.42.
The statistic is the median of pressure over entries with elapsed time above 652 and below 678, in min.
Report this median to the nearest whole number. 70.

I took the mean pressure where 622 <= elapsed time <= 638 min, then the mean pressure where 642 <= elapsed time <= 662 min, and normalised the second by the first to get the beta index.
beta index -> 1.02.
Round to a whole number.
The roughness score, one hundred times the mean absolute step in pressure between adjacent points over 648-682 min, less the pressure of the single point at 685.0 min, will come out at 647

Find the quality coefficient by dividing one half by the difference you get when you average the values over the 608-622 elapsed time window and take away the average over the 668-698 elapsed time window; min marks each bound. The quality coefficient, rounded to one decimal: 1.6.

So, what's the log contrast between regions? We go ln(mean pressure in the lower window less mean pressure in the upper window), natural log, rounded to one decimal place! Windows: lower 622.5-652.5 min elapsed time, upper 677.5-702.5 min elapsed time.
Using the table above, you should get 2.7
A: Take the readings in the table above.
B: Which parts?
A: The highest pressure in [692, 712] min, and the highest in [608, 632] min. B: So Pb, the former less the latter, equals -6.9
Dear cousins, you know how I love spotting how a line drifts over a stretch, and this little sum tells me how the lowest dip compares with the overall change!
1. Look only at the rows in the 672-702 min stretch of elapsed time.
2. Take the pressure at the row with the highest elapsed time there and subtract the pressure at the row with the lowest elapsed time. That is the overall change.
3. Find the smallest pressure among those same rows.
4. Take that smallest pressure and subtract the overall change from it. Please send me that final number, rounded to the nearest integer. 70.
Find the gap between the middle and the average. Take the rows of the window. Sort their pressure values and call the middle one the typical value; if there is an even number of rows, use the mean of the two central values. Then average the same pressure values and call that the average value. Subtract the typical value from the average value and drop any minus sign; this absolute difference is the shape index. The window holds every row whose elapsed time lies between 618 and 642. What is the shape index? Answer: 0.28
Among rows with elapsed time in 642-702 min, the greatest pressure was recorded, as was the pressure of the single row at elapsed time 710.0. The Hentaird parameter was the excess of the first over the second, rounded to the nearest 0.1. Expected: 19.6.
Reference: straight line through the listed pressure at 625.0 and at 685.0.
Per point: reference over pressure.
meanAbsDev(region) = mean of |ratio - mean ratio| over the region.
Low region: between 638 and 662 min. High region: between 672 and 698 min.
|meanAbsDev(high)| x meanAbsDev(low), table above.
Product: 0.0020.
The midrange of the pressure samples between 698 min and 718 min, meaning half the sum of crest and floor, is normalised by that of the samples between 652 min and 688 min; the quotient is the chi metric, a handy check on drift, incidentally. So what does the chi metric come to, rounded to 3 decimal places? 0.977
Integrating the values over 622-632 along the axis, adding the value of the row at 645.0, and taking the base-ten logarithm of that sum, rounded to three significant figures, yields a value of 2.94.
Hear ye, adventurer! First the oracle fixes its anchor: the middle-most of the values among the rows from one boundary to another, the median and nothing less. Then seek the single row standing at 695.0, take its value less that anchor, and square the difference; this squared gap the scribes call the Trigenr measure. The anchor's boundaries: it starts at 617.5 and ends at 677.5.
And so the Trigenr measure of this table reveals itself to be 16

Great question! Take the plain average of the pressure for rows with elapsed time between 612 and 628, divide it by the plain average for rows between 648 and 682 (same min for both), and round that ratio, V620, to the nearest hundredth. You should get 1.00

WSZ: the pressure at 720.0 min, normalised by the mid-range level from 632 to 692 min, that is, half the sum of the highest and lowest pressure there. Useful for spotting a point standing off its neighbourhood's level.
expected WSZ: 0.84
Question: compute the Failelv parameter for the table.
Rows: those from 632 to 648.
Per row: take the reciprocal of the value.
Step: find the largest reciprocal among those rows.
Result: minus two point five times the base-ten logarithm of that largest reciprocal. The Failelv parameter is 4.80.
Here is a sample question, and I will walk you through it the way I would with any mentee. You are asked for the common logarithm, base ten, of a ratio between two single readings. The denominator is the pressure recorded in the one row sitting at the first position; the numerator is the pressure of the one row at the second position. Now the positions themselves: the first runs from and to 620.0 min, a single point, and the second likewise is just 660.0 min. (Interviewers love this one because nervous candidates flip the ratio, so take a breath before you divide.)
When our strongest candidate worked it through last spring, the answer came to 0.032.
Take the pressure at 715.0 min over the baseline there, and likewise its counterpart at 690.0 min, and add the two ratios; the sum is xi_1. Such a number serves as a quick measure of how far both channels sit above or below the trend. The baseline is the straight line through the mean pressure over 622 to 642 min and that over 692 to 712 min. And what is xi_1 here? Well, 2.00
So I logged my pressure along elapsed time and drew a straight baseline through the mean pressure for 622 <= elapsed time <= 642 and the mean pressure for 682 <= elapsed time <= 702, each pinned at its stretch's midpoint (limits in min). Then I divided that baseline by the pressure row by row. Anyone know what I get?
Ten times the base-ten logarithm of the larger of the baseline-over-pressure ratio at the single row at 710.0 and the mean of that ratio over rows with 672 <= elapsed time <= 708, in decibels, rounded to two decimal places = 0.05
